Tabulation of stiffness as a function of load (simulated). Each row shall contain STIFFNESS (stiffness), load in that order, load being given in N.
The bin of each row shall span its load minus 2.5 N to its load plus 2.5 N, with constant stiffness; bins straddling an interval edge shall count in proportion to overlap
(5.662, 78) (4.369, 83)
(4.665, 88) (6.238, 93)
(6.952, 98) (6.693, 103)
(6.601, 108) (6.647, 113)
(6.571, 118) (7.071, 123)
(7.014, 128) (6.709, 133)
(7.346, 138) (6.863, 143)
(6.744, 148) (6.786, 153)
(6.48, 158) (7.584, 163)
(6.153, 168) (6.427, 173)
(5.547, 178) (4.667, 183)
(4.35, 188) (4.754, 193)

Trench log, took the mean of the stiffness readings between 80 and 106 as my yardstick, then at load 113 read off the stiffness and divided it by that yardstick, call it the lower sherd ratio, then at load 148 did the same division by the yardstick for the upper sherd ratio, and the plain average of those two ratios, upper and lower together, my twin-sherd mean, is 1.16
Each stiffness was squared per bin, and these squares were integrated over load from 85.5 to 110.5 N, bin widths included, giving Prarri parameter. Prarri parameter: 987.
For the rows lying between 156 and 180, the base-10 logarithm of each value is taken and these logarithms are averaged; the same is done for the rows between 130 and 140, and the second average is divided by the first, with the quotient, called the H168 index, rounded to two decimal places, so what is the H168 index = 1.05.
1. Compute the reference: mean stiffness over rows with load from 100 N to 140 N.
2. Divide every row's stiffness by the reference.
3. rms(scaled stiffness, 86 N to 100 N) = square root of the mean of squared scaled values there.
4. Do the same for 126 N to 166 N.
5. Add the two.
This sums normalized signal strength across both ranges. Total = 1.90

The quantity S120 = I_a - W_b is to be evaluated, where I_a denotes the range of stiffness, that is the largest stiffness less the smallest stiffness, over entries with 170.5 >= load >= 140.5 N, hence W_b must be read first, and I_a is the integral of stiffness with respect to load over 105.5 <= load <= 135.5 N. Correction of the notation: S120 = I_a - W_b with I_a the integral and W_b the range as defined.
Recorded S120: 202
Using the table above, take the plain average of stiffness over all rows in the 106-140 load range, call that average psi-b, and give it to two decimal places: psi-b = 6.85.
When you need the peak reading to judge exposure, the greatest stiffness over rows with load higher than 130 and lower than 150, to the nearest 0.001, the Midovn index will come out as 7.346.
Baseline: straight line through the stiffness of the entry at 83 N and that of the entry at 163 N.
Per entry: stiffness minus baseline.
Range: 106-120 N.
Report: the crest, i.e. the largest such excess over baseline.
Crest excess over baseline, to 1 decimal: 1.2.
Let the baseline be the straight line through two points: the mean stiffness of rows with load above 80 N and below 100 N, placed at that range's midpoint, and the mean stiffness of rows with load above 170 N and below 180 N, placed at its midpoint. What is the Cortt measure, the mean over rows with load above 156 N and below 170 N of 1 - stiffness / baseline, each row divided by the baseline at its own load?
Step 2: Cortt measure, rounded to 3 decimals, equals -0.138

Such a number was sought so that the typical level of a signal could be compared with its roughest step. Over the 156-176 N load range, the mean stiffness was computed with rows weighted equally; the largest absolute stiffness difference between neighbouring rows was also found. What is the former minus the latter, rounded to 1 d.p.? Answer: 5.2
